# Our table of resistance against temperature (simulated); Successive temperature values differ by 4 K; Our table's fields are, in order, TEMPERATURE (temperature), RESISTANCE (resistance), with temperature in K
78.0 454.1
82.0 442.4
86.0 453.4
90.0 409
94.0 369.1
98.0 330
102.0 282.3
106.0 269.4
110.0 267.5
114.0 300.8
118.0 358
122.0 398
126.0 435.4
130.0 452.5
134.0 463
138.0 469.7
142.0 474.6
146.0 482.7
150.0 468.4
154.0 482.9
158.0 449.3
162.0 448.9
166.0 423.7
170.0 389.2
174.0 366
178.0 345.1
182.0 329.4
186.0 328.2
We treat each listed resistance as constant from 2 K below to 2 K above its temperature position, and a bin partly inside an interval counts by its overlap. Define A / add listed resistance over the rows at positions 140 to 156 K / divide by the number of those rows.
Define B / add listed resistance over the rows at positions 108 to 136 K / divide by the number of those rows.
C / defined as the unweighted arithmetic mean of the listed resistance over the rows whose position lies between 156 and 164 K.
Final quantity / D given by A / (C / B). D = 406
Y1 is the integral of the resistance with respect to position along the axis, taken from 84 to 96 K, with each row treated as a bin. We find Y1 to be 4926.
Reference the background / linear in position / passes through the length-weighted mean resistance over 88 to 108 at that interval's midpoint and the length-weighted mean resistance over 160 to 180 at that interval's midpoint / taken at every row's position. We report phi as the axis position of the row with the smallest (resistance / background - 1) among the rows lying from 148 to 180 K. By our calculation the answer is 178.0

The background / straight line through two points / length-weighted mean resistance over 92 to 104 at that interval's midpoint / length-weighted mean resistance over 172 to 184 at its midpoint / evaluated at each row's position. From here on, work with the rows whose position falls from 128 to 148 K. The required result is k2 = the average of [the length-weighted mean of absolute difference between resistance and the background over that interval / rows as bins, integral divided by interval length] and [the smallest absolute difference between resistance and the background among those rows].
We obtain 125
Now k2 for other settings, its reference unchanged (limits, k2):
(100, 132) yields 45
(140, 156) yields 133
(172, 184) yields 8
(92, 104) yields 17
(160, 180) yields 26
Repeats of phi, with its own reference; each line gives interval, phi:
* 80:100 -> 98.0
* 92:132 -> 110.0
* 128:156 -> 150.0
